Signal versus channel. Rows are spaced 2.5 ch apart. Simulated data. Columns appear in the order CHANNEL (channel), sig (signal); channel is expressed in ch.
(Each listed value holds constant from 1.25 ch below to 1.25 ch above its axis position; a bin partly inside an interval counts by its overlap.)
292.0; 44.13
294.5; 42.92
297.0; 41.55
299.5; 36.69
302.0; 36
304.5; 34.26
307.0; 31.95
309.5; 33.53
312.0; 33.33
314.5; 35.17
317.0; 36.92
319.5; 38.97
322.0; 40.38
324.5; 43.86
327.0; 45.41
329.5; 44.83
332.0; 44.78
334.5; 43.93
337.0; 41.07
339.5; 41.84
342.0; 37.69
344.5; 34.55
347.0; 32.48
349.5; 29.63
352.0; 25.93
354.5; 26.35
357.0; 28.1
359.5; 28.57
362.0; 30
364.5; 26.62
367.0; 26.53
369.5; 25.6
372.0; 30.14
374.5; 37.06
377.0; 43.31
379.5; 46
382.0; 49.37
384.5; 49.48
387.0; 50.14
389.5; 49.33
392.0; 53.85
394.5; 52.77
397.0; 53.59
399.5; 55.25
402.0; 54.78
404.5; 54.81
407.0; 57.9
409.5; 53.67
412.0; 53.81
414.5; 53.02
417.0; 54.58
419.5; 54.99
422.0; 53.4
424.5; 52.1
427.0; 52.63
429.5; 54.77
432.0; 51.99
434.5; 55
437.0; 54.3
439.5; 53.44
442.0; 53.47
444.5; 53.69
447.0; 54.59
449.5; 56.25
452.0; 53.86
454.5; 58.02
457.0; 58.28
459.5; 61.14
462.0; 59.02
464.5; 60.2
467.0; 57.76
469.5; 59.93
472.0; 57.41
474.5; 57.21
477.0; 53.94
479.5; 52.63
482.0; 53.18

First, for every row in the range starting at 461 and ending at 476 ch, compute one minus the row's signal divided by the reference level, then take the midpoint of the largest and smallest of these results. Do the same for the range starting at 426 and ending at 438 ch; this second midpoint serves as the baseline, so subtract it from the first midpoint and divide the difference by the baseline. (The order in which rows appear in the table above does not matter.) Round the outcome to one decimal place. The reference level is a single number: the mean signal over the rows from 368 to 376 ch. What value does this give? 0.2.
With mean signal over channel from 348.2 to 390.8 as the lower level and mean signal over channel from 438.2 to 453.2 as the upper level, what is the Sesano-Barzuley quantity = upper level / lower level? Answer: 1.5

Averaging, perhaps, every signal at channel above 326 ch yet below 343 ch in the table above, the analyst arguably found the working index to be 43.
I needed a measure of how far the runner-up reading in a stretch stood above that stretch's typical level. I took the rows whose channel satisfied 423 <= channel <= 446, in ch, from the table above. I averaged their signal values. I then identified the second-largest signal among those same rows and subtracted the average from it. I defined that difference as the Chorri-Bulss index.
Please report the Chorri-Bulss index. 1.3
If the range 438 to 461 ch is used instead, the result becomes 2.4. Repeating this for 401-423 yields 0.4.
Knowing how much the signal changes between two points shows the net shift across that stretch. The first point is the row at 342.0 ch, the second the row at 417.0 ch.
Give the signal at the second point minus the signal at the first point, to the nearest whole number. 17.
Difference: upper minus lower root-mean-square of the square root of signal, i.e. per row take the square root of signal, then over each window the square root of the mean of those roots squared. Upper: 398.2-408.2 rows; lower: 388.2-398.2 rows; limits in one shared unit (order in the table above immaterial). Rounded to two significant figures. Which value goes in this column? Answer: 0.22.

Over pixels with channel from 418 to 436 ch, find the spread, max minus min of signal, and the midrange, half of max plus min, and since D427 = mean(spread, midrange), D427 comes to 28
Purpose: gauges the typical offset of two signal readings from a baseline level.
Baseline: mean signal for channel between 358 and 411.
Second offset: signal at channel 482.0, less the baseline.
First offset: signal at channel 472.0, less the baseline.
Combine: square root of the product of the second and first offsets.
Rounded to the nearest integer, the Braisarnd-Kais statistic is 11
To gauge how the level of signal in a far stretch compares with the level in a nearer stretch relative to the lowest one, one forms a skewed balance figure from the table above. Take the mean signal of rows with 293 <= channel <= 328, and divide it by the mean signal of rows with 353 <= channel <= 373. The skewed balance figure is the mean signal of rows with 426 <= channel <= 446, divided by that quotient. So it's 39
